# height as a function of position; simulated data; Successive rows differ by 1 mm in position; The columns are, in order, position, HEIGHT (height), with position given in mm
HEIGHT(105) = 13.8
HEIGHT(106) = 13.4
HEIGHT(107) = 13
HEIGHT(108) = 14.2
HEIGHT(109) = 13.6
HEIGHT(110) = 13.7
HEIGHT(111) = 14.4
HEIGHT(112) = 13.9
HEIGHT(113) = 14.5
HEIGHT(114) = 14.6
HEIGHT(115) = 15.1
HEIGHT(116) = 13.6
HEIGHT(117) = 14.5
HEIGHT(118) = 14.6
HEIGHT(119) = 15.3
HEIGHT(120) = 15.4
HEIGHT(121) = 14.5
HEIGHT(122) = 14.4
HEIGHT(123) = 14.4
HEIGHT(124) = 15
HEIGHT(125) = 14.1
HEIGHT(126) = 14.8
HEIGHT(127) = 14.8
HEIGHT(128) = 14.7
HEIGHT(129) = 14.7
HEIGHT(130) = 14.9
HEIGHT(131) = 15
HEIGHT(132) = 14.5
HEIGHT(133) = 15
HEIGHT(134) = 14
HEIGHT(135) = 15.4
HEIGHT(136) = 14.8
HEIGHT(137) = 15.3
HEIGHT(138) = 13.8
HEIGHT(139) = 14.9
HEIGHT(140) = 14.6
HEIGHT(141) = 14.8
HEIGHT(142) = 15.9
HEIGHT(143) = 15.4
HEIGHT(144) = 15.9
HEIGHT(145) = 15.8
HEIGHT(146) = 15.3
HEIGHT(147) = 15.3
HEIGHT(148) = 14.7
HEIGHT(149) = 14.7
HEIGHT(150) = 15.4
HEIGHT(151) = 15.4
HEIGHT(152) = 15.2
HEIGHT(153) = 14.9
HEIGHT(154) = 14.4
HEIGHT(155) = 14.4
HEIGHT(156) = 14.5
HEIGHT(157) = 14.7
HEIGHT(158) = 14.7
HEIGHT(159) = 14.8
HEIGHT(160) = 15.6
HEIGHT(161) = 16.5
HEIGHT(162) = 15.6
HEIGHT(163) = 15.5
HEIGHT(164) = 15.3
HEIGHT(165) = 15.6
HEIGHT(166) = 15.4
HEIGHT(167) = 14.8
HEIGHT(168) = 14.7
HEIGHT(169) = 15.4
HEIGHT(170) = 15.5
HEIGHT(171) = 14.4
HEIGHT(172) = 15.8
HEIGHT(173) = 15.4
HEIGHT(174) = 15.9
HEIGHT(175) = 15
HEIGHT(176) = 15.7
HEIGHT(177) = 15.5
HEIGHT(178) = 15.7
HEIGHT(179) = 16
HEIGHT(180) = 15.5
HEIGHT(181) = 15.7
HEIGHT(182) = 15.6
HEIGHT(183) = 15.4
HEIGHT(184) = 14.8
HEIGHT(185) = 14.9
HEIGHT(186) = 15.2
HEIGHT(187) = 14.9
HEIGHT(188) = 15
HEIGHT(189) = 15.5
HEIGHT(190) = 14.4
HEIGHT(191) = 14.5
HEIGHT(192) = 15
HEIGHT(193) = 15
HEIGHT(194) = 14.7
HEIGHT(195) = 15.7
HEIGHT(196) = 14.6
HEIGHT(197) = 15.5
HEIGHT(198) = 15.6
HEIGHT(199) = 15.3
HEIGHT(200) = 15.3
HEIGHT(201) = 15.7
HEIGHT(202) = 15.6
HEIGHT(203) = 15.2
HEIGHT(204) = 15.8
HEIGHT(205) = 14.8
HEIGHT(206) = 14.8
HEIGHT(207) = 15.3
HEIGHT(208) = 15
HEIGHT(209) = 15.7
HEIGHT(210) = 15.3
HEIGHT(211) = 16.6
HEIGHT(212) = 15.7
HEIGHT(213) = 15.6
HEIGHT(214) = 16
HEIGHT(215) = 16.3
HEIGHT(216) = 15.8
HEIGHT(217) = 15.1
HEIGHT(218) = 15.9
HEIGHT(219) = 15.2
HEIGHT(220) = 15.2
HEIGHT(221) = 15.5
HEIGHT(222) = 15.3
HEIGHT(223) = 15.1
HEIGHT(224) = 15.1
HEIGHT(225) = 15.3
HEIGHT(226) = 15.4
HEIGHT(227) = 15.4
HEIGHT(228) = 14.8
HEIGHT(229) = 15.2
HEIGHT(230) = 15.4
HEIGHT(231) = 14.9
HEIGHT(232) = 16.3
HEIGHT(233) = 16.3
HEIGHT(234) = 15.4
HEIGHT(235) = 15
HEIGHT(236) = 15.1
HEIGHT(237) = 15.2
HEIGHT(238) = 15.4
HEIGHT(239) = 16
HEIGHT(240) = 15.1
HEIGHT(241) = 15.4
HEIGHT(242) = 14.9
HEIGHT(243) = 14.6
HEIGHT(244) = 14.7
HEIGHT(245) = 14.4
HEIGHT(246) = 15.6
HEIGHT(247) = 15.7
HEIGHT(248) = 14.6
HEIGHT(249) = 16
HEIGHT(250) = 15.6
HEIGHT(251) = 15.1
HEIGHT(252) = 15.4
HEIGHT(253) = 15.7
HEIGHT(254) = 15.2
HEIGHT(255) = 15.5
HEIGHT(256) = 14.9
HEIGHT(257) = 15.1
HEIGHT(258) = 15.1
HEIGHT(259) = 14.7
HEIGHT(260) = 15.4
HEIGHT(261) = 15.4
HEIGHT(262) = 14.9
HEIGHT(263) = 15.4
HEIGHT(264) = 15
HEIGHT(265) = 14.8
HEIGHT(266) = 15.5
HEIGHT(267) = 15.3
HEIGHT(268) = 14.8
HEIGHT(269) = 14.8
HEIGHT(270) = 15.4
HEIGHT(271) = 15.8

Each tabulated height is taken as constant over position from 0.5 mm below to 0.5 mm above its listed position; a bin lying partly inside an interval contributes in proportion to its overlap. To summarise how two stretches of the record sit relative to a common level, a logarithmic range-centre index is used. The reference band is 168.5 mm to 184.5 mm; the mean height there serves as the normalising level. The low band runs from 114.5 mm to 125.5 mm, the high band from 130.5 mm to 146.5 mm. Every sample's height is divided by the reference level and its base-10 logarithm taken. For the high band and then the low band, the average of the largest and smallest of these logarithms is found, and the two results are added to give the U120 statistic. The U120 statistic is -0.047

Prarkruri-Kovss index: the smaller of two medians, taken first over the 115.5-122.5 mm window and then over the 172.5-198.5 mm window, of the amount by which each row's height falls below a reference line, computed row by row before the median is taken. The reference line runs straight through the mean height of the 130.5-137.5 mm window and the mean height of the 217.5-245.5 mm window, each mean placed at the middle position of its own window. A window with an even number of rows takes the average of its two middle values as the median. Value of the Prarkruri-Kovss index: -0.36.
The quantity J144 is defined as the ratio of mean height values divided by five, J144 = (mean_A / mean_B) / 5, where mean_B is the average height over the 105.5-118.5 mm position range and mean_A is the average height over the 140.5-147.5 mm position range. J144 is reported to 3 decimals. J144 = 0.220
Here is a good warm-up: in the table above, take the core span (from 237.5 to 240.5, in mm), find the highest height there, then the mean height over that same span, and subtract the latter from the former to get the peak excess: 0.50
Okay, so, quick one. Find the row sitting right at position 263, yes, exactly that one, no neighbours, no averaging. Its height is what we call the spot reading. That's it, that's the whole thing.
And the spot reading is 15.4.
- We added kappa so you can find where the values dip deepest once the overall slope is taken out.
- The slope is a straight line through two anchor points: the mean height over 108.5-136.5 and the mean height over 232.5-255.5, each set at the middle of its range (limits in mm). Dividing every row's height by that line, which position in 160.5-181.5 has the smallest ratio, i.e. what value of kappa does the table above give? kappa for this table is 171 mm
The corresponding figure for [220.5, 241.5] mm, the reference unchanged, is 228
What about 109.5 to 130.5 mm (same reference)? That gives 116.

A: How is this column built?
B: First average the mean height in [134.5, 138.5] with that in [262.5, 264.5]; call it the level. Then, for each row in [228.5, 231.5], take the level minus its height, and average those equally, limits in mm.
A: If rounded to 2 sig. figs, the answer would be -0.15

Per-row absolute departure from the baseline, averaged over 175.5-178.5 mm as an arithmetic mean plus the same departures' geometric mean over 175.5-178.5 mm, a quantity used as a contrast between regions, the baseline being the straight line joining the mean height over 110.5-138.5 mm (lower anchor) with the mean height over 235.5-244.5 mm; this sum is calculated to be 1.5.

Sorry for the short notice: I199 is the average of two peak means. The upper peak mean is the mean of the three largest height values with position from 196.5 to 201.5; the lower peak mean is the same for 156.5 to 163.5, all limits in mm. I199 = 15.75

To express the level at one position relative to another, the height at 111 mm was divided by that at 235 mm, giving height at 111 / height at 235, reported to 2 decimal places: 0.96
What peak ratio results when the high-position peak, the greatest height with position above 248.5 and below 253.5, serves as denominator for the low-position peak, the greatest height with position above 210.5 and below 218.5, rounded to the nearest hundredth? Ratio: 1.04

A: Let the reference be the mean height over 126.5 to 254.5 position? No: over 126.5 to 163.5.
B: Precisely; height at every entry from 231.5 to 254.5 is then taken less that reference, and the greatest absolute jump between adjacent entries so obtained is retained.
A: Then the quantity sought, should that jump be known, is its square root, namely 1.18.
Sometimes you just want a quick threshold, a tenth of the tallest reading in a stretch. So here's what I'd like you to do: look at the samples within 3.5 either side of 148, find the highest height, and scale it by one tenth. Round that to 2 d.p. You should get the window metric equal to 1.58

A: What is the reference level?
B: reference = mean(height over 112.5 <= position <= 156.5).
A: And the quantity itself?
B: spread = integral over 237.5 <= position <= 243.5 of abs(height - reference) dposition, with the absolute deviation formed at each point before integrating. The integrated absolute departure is 2.8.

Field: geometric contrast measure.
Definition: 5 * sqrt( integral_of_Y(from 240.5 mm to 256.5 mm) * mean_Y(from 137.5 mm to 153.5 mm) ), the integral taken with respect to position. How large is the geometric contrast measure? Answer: 303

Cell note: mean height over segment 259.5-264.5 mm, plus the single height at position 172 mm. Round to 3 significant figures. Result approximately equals 31.0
